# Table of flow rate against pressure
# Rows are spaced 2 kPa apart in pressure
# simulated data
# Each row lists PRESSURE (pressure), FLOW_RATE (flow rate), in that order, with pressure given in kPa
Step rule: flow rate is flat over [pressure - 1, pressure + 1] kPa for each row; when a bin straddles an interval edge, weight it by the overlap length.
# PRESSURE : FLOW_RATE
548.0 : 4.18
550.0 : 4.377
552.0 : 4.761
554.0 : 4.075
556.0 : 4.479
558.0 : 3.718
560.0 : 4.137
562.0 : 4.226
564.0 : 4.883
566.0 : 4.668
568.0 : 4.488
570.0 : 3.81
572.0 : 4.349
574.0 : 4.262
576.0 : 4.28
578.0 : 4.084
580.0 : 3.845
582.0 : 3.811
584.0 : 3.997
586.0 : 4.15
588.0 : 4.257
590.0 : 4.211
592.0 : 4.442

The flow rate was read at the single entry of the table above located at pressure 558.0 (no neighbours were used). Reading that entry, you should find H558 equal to 3.718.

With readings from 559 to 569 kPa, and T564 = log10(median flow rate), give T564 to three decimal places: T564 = 0.652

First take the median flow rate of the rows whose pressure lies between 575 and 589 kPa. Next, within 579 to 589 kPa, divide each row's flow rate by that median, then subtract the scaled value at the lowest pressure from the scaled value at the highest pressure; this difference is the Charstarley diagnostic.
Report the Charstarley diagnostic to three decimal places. 0.101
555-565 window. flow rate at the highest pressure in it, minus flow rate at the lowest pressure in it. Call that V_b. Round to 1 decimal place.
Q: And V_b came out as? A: 0.4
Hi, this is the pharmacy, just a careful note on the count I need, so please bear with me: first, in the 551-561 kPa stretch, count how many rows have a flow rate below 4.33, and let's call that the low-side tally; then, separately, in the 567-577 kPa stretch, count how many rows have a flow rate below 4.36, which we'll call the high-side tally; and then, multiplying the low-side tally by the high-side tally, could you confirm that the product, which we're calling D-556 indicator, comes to 12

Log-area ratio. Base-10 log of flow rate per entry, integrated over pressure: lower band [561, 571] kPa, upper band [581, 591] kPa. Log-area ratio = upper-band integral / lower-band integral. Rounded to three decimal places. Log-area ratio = 0.950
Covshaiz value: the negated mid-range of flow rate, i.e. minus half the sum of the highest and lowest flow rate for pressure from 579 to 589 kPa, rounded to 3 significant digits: -4.03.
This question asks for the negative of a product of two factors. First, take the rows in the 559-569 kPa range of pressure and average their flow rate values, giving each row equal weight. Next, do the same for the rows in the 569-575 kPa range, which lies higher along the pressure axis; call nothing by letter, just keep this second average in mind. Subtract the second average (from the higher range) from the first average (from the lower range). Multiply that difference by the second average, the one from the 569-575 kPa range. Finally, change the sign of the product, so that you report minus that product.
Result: -1.4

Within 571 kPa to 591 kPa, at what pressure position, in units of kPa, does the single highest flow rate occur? 572.0 kPa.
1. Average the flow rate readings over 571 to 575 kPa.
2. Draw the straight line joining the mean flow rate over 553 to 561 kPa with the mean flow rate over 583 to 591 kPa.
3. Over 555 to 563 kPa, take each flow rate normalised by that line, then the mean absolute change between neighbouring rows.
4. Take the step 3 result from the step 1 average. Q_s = 4.20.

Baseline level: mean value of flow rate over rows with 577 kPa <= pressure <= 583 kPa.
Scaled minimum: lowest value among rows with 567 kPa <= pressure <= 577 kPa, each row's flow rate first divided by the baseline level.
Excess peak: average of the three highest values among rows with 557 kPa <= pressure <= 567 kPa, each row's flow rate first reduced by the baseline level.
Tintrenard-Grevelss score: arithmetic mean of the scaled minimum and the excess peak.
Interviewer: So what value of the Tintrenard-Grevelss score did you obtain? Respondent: 0.83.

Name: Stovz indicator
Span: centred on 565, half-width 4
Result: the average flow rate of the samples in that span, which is 4.6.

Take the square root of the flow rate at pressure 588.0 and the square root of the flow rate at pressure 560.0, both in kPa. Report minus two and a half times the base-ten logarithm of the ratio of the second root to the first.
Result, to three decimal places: 0.016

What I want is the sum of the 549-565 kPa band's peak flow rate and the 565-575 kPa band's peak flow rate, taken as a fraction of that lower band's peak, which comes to 1.96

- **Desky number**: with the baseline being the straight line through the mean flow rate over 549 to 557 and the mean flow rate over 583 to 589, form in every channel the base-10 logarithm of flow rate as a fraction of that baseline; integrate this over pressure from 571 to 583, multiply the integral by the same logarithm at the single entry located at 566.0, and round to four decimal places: -0.0049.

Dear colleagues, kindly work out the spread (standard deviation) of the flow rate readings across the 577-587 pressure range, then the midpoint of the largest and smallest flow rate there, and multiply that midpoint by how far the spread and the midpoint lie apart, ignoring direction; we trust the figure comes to 15.3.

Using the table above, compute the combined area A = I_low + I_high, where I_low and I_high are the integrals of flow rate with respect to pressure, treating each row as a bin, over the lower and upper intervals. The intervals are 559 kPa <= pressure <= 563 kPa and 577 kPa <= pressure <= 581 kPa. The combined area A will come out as 32.6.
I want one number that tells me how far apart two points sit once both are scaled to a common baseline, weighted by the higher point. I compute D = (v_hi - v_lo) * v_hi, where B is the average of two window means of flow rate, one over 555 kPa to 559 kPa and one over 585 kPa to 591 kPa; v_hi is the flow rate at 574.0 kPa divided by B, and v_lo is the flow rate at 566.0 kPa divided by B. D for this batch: -0.10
